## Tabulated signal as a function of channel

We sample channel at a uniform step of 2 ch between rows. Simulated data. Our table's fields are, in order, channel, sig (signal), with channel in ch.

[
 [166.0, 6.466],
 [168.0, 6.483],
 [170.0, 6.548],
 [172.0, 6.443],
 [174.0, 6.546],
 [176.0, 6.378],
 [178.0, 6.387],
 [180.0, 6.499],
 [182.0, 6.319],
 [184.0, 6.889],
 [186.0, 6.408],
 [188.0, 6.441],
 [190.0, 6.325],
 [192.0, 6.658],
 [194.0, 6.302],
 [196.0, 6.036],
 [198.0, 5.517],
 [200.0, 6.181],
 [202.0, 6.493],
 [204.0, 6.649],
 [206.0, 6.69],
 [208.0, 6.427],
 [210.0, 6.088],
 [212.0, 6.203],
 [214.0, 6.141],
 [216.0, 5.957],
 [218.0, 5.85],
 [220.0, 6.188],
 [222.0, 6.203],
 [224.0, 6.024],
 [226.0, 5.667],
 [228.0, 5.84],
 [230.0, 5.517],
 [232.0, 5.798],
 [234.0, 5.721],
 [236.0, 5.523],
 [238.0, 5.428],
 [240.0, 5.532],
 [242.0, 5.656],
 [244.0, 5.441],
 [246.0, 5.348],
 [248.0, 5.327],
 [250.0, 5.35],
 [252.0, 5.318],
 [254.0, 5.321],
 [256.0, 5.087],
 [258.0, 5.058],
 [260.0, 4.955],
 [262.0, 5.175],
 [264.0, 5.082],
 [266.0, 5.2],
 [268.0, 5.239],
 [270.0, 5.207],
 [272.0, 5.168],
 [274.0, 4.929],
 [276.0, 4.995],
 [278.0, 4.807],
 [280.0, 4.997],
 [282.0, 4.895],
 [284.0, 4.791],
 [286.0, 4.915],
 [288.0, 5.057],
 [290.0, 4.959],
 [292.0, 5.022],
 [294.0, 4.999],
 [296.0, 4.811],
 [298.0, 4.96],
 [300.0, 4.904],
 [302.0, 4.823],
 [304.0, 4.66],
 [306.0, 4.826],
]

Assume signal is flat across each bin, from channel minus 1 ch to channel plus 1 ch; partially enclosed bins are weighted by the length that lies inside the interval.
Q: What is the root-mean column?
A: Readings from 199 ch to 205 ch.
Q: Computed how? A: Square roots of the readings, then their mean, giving 2.54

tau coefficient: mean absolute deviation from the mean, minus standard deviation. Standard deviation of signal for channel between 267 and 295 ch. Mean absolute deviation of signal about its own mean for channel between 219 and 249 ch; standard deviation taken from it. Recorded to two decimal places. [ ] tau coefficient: 0.09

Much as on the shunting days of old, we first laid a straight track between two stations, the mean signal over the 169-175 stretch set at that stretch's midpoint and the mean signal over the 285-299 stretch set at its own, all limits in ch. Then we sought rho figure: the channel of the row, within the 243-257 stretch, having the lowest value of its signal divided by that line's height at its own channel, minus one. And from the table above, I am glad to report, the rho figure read 256.0 ch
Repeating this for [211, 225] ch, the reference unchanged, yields 218.0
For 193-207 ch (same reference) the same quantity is 198.0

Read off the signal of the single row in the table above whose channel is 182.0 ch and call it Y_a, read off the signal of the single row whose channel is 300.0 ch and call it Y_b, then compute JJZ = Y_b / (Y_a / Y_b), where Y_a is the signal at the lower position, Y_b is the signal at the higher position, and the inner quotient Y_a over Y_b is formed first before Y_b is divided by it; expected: 3.8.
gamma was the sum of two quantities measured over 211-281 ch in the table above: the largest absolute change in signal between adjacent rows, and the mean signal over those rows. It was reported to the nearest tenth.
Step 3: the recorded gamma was 5.8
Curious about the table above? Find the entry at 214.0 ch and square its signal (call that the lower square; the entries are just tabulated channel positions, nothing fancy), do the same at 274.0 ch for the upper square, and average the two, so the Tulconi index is 31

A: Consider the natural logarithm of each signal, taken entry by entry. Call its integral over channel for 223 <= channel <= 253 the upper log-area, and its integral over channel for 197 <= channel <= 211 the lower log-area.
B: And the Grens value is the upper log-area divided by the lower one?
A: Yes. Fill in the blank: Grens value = 2.0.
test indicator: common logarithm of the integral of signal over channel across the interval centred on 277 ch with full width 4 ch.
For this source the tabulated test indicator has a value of 1.29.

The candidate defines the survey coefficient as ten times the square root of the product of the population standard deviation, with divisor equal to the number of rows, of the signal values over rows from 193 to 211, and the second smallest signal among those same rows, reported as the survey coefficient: 14.4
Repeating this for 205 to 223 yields 11.8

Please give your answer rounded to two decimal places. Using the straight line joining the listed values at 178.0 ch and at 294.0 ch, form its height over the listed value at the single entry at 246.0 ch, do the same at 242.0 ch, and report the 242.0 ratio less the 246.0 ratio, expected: -0.05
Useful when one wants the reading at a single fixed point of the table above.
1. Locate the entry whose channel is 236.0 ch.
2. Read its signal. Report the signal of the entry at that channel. 5.523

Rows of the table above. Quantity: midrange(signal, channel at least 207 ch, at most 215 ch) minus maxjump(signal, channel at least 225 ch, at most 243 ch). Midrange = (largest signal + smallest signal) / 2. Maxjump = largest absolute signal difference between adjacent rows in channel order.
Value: 5.93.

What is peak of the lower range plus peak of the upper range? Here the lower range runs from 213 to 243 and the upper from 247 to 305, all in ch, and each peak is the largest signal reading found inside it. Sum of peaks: 11.6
